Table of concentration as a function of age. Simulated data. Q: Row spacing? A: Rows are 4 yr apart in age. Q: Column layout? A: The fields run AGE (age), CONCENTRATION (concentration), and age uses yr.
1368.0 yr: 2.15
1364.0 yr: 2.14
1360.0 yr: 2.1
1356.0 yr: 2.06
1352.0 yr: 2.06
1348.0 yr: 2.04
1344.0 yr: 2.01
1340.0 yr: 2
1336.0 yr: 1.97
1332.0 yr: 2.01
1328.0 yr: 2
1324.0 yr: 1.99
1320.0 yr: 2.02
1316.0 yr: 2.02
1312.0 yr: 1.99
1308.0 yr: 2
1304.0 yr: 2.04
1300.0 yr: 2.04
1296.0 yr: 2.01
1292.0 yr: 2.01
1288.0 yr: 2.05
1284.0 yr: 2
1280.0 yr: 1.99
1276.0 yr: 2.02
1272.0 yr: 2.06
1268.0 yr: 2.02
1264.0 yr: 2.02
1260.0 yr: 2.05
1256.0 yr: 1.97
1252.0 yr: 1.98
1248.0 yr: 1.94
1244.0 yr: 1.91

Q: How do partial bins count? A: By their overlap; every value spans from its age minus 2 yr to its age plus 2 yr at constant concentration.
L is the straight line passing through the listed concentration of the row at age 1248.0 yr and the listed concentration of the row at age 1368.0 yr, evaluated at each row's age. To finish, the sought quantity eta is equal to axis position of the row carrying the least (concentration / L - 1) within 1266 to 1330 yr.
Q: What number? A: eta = 1324.0 yr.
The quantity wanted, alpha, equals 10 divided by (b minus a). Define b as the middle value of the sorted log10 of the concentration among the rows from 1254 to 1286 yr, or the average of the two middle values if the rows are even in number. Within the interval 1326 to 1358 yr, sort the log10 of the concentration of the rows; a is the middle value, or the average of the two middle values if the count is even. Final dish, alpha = 4640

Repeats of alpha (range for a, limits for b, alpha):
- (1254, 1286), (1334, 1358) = 9418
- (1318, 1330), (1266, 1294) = 2314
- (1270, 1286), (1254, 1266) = 4628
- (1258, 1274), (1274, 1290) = -1865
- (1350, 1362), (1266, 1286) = -1174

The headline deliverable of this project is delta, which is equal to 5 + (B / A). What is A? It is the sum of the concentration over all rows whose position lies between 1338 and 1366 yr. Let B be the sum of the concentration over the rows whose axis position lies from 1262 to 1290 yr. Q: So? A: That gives 5.983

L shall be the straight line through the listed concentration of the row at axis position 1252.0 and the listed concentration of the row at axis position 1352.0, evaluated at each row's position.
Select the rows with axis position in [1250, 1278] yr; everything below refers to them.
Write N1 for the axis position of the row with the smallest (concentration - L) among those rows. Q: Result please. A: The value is 1256.0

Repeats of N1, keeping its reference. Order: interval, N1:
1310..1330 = 1324.0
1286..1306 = 1296.0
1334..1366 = 1336.0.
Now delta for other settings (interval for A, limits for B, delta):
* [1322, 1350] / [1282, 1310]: 6.009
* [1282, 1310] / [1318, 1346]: 5.989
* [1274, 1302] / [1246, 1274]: 5.994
